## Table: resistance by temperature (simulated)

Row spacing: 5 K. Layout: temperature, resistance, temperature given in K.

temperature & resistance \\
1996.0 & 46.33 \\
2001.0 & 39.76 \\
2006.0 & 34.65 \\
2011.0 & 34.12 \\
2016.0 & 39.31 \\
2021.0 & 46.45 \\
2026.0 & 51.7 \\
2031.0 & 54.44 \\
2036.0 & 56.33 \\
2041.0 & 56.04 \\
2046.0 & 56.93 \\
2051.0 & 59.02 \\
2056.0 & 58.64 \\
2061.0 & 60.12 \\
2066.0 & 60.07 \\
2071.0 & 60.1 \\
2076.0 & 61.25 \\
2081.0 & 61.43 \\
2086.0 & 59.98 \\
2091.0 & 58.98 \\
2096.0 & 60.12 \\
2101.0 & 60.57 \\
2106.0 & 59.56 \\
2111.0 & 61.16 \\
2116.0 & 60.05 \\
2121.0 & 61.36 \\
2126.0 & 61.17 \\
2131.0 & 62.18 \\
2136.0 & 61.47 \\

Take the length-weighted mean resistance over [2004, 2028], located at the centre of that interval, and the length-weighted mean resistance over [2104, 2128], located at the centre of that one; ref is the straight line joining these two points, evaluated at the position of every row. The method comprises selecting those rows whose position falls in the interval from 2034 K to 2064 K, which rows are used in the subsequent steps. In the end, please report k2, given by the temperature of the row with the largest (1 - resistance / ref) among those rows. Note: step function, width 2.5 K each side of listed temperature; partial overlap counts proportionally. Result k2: 2056.0 K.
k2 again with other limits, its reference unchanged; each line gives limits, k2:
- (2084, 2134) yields 2126.0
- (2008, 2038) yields 2011.0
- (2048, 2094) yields 2091.0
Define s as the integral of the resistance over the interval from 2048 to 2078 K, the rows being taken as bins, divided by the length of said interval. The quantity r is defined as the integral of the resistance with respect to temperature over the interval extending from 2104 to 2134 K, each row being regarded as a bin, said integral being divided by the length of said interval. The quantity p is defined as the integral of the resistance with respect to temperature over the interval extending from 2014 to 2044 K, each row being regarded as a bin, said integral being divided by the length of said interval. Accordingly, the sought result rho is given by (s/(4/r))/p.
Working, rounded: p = 51.0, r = 61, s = 59.8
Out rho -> 17.9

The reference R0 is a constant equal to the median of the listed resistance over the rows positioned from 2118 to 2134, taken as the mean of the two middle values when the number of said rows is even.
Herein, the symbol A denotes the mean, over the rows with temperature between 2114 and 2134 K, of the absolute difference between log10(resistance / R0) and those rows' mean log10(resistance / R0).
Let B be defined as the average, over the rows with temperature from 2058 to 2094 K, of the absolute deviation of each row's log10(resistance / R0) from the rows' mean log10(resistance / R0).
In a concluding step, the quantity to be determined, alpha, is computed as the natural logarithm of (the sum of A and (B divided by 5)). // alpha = -5.3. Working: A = 0.004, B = 0.0044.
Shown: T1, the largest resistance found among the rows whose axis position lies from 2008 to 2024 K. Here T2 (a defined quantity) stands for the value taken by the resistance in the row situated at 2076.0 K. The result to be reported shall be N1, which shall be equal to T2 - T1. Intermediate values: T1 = 46.45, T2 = 61.25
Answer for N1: 14.8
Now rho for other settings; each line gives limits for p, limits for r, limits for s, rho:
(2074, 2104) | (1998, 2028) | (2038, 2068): 9.9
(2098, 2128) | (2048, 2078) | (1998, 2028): 10.1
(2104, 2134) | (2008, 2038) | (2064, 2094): 11.6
